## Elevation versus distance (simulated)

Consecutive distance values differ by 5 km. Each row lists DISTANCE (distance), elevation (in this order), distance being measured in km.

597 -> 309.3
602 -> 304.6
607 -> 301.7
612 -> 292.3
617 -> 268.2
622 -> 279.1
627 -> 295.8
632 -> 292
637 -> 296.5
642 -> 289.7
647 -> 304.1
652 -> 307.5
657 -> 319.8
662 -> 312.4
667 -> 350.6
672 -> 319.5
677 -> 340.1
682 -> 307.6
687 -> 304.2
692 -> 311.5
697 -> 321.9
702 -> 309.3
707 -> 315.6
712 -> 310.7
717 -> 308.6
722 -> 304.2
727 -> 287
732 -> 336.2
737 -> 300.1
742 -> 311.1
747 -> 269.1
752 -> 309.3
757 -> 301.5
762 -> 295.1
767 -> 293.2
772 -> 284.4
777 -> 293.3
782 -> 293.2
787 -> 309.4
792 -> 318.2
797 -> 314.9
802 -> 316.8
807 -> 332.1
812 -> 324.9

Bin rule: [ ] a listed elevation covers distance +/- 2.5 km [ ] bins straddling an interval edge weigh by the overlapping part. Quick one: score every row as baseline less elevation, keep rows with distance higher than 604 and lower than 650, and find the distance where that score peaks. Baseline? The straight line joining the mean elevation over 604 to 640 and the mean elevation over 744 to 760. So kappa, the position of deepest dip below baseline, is 617 km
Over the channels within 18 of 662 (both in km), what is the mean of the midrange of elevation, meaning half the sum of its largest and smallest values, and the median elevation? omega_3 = 323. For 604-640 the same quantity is 289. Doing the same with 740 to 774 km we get 293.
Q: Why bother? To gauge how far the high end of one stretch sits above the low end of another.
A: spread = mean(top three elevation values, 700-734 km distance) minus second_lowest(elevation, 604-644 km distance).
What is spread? 42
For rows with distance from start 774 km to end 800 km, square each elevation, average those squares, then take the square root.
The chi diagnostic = 306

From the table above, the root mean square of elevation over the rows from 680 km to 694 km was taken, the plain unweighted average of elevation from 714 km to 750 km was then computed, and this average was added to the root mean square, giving 610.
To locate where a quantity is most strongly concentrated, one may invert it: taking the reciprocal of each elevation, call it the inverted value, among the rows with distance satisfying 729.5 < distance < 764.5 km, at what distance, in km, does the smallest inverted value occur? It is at 732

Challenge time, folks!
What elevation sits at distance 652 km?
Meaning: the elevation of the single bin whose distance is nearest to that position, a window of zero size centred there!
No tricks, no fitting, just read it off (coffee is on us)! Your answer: 307.5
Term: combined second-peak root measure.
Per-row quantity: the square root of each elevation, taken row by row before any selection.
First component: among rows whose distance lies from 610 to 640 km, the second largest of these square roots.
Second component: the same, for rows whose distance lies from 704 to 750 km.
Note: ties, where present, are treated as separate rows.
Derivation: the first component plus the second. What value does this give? 35.0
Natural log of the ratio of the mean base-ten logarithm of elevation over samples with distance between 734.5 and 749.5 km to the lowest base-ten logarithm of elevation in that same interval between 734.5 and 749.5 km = 0.015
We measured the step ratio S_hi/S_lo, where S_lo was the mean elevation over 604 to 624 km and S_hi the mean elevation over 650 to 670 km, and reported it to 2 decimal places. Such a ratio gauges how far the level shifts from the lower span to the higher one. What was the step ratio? 1.13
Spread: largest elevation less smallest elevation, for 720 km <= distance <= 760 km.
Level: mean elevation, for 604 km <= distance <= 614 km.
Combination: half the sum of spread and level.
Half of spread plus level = 182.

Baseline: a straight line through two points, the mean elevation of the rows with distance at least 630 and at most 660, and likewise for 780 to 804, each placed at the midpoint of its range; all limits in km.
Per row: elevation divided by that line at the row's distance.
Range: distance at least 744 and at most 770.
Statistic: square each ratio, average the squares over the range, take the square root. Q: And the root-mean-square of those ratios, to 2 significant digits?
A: 0.95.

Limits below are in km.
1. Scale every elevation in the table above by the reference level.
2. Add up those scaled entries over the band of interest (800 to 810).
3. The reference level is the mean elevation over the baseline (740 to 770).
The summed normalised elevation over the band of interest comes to 2.2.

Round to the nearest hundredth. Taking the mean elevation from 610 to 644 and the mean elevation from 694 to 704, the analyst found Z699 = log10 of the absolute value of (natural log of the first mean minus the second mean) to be 2.49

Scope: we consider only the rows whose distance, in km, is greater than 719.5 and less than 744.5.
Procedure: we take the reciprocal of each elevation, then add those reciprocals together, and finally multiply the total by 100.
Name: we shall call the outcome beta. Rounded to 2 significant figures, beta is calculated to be 1.6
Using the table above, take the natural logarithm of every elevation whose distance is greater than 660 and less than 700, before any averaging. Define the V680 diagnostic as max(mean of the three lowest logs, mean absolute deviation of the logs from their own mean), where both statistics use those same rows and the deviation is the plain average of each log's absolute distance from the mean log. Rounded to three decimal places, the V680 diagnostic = 5.729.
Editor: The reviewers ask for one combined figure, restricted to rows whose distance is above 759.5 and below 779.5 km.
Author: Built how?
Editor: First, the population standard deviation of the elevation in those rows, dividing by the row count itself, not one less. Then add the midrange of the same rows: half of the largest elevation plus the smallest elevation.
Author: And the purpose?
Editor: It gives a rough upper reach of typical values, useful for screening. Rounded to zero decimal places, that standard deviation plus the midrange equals 294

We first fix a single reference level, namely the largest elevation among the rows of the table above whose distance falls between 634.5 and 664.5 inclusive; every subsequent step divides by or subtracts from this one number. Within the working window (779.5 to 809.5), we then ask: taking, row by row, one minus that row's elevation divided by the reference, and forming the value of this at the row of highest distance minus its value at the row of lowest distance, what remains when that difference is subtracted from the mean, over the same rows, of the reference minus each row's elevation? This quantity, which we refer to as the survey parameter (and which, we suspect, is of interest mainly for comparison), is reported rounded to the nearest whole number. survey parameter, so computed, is 6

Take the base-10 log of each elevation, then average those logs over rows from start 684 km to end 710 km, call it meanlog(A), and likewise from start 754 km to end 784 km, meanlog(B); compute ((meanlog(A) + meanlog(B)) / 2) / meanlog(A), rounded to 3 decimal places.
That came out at 0.995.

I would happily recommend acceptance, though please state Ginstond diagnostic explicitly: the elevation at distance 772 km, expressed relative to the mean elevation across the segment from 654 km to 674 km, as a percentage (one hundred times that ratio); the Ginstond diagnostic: 87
